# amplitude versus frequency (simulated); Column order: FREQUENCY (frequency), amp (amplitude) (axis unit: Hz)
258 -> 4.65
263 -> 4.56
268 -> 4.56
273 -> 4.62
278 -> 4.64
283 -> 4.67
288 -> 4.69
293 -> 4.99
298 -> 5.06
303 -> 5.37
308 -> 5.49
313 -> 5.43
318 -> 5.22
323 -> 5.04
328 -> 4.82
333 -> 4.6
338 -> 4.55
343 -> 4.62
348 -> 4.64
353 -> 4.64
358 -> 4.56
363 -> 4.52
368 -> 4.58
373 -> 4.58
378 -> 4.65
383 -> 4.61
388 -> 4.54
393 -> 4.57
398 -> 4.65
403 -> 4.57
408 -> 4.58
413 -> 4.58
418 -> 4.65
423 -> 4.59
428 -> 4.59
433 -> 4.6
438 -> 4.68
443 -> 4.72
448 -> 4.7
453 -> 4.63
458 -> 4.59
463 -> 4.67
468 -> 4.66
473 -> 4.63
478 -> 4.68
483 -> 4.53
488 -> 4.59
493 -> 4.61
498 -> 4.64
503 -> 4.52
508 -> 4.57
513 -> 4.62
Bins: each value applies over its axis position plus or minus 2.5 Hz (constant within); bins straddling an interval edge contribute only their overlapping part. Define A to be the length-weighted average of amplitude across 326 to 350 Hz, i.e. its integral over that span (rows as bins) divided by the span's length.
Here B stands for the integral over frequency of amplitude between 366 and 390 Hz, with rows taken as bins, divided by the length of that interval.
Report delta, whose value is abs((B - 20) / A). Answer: 3.32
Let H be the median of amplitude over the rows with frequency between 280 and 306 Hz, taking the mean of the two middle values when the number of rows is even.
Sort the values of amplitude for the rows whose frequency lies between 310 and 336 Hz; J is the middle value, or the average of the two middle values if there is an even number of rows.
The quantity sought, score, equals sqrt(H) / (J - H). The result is 45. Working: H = 4.99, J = 5.04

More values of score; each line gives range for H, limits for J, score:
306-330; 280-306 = -10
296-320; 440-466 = -3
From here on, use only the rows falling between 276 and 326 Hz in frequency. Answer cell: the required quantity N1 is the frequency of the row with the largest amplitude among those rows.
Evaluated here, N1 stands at 308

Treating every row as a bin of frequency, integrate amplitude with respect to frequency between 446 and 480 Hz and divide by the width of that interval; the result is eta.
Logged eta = 4.65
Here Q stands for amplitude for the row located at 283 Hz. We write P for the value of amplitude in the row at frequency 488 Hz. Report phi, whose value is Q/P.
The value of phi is 1.02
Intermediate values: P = 4.59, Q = 4.67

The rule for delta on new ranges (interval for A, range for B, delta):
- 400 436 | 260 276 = 3.35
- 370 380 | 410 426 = 3.34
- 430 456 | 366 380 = 3.30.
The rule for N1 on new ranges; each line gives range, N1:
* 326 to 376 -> 328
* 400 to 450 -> 443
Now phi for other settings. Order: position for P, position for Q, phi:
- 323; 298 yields 1.00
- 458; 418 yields 1.01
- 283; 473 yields 0.99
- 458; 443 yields 1.03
